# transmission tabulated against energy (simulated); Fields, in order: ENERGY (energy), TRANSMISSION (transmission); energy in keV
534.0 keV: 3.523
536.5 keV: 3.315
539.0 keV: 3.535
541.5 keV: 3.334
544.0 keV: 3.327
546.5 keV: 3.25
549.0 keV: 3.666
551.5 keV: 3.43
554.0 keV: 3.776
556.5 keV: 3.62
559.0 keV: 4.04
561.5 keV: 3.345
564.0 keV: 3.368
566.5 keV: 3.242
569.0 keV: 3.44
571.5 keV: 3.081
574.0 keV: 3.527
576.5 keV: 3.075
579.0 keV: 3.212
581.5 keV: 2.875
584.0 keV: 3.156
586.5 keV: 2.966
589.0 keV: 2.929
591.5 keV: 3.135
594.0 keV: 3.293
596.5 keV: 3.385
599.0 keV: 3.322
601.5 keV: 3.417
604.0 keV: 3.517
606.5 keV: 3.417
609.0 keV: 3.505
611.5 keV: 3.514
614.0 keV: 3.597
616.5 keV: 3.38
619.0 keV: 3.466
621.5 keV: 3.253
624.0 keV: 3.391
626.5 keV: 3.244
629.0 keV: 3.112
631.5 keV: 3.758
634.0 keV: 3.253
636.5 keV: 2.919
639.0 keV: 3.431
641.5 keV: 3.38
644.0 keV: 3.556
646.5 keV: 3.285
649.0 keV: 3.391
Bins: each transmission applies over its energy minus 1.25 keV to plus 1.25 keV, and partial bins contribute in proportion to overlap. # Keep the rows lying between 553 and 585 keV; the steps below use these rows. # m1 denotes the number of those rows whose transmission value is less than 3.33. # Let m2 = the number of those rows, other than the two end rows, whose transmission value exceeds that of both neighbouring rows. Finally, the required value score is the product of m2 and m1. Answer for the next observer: 30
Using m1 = 6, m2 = 5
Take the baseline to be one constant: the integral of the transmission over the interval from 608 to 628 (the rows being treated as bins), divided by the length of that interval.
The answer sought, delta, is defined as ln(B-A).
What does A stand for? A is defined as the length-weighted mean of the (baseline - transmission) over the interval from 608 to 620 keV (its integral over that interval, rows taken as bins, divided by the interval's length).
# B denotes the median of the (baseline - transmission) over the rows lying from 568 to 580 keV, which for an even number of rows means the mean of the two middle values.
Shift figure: -1.27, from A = -0.08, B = 0.20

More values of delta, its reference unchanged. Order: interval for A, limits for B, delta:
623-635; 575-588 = -1.28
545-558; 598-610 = -1.99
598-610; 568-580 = -1.49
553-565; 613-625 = -1.42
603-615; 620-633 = -1.37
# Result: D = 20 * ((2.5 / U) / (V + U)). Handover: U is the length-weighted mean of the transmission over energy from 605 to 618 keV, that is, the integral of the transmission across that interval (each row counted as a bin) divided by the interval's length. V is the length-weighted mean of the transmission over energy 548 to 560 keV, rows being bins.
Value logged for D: 2.00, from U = 3.48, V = 3.70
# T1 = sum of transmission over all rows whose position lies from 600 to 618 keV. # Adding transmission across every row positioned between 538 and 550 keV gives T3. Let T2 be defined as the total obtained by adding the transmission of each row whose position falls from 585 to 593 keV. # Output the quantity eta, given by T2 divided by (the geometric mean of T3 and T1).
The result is 0.4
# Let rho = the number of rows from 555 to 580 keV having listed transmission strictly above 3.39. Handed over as 4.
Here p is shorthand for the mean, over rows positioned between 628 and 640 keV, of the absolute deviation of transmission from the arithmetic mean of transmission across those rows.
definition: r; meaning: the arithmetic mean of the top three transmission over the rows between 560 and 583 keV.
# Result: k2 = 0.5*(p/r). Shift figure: 0.035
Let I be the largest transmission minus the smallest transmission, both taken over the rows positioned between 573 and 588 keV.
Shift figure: 0.65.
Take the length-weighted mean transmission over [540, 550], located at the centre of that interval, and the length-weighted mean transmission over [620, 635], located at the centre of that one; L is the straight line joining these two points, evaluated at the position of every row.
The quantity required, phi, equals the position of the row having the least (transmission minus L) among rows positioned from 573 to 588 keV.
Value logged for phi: 581.5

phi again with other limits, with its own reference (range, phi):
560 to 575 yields 571.5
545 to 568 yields 546.5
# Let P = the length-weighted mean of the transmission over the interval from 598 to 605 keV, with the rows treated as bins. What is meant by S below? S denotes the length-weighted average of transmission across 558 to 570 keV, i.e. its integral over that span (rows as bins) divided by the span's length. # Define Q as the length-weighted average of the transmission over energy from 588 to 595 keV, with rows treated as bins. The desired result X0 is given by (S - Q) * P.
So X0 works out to 1.2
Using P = 3.42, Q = 3.12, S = 3.48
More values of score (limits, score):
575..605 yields 27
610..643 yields 25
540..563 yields 6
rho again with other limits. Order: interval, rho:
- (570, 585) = 1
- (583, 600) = 0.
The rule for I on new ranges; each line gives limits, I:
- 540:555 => 0.53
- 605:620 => 0.22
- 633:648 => 0.64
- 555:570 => 0.80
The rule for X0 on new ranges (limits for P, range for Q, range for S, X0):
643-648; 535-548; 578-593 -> -1.1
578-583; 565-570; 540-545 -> 0.0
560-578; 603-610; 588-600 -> -0.9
